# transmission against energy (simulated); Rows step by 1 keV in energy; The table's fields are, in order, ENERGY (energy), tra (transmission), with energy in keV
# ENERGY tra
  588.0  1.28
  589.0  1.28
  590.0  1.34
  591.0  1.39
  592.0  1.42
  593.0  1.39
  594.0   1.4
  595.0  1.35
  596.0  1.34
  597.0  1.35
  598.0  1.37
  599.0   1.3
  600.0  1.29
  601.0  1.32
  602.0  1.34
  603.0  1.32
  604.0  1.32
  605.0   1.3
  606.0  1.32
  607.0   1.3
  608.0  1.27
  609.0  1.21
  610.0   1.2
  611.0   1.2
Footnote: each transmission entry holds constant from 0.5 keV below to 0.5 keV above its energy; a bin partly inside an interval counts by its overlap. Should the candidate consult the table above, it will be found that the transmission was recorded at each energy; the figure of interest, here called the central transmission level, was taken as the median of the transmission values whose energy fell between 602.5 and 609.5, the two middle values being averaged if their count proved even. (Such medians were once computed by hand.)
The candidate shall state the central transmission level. 1.30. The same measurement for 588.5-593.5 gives 1.39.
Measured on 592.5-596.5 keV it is 1.37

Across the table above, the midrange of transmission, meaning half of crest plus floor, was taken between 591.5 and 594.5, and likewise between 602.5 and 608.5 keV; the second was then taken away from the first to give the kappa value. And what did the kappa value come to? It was 0.11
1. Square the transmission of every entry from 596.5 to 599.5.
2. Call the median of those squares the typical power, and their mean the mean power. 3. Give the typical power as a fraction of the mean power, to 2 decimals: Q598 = 1.01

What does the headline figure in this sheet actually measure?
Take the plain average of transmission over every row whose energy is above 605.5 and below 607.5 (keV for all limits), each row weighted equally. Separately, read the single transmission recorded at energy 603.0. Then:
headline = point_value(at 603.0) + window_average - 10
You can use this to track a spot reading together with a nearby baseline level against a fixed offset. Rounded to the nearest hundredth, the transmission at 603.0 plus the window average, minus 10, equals -7.37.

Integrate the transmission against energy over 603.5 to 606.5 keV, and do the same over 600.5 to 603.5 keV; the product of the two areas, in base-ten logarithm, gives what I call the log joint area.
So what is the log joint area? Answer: 1.20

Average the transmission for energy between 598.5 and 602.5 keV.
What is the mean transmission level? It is 1.31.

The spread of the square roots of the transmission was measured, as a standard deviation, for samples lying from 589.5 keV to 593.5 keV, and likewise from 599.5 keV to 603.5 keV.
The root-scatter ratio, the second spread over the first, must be 0.64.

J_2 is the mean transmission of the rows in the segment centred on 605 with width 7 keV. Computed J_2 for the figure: 1.310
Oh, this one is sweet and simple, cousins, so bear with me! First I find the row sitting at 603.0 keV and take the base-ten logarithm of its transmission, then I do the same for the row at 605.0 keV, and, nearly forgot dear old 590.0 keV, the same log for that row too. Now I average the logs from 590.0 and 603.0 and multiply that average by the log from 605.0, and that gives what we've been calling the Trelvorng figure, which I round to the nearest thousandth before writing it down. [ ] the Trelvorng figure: 0.014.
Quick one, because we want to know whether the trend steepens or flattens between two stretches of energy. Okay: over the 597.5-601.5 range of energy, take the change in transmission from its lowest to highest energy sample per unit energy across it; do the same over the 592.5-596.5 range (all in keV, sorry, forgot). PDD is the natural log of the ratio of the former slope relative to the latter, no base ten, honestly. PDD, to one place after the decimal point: 0.0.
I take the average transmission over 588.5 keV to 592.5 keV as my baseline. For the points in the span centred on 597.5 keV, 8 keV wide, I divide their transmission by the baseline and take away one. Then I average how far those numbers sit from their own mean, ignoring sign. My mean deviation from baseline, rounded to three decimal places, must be 0.020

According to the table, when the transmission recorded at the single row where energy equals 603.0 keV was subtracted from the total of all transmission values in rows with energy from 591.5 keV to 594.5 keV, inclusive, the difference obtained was 2.9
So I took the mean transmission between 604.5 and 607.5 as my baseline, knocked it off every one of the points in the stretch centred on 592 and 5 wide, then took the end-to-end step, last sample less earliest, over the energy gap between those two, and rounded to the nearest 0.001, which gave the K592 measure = 0.015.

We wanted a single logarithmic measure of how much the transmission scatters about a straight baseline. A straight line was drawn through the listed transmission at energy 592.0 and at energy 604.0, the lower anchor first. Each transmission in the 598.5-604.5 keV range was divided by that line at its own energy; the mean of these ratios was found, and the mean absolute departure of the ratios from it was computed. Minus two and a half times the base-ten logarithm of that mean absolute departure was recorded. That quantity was 4.4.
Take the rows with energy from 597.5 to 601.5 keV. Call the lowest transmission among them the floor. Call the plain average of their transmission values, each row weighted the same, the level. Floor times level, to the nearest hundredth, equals 1.70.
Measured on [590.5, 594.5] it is 1.95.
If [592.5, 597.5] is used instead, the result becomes 1.83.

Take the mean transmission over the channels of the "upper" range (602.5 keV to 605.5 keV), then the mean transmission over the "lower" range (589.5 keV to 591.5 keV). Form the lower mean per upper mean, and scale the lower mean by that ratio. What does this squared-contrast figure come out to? 1.42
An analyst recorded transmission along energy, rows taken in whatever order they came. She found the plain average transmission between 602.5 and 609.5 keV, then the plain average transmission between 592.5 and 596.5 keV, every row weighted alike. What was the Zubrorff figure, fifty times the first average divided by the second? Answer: 47.1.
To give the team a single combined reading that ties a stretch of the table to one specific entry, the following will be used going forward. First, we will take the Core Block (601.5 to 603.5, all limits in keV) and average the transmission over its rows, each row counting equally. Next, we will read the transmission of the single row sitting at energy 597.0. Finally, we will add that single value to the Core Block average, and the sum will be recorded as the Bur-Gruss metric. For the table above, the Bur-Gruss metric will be 2.68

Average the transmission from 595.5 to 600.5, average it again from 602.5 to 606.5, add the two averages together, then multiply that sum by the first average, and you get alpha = 3.52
